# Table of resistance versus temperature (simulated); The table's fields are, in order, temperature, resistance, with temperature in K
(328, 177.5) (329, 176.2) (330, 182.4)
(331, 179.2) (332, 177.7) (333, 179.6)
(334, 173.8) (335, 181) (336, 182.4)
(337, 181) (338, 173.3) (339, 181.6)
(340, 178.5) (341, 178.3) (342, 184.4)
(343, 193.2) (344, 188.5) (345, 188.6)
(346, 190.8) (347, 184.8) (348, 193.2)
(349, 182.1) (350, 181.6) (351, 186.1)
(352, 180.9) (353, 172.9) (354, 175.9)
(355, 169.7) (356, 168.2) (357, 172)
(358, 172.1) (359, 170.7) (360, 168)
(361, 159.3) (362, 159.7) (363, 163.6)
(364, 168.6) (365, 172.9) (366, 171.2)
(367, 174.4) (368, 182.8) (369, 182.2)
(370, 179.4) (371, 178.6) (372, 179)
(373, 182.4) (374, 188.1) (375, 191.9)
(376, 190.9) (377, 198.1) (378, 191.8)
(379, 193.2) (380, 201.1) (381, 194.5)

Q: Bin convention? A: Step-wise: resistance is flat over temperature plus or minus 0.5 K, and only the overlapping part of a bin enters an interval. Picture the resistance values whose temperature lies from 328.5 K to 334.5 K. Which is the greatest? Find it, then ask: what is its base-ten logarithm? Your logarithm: 2.26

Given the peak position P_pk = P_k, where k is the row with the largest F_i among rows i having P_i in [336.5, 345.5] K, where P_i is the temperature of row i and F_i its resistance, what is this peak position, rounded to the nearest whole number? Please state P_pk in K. 343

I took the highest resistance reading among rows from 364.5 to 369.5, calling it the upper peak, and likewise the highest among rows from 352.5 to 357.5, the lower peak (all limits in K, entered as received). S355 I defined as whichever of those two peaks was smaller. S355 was 176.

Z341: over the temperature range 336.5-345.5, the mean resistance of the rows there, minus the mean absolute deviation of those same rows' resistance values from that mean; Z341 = 178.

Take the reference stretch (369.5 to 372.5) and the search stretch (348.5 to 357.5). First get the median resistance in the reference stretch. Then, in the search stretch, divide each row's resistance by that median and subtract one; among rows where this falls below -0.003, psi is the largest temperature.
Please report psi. 357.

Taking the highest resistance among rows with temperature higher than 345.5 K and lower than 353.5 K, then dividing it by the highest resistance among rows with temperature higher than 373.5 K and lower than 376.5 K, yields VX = 1.01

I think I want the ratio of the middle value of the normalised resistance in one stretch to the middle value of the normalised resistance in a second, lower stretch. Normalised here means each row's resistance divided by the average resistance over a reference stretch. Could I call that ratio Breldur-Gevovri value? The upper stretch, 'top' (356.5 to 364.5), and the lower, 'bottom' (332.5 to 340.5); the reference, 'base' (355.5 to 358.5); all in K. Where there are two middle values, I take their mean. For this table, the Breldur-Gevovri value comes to 0.93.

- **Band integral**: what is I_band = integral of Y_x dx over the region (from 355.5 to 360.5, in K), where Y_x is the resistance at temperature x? 851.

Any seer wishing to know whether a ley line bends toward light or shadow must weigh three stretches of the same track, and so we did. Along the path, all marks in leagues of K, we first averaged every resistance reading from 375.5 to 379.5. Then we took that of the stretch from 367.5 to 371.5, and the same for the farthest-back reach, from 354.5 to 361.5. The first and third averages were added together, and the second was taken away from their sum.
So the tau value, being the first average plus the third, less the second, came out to 181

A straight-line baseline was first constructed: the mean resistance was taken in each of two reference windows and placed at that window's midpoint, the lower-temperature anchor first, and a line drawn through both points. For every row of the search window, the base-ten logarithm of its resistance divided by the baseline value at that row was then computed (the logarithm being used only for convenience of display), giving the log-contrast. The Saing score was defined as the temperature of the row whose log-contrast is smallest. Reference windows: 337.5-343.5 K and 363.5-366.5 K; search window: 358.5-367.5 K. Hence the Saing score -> 361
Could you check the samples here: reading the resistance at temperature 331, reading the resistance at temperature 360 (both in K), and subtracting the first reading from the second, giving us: -11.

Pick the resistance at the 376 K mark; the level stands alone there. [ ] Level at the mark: 190.9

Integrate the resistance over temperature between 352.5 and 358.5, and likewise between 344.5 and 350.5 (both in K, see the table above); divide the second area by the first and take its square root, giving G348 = 1.04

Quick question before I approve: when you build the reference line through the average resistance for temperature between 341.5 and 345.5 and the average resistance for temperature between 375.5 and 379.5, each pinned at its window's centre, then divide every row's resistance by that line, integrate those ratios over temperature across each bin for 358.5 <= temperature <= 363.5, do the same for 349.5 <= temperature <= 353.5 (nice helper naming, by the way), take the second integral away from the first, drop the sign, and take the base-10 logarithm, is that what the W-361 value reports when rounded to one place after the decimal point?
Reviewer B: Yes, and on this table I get -0.3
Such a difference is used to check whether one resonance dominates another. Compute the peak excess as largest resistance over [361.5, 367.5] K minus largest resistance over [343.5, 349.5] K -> -19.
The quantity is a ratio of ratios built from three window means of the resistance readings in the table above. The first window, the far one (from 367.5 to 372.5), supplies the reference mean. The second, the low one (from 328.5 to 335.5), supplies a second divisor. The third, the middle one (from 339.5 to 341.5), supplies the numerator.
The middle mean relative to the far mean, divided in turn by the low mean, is 0.0055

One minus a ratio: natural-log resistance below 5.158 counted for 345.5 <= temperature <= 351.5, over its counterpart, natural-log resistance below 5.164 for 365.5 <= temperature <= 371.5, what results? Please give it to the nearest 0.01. 1.00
